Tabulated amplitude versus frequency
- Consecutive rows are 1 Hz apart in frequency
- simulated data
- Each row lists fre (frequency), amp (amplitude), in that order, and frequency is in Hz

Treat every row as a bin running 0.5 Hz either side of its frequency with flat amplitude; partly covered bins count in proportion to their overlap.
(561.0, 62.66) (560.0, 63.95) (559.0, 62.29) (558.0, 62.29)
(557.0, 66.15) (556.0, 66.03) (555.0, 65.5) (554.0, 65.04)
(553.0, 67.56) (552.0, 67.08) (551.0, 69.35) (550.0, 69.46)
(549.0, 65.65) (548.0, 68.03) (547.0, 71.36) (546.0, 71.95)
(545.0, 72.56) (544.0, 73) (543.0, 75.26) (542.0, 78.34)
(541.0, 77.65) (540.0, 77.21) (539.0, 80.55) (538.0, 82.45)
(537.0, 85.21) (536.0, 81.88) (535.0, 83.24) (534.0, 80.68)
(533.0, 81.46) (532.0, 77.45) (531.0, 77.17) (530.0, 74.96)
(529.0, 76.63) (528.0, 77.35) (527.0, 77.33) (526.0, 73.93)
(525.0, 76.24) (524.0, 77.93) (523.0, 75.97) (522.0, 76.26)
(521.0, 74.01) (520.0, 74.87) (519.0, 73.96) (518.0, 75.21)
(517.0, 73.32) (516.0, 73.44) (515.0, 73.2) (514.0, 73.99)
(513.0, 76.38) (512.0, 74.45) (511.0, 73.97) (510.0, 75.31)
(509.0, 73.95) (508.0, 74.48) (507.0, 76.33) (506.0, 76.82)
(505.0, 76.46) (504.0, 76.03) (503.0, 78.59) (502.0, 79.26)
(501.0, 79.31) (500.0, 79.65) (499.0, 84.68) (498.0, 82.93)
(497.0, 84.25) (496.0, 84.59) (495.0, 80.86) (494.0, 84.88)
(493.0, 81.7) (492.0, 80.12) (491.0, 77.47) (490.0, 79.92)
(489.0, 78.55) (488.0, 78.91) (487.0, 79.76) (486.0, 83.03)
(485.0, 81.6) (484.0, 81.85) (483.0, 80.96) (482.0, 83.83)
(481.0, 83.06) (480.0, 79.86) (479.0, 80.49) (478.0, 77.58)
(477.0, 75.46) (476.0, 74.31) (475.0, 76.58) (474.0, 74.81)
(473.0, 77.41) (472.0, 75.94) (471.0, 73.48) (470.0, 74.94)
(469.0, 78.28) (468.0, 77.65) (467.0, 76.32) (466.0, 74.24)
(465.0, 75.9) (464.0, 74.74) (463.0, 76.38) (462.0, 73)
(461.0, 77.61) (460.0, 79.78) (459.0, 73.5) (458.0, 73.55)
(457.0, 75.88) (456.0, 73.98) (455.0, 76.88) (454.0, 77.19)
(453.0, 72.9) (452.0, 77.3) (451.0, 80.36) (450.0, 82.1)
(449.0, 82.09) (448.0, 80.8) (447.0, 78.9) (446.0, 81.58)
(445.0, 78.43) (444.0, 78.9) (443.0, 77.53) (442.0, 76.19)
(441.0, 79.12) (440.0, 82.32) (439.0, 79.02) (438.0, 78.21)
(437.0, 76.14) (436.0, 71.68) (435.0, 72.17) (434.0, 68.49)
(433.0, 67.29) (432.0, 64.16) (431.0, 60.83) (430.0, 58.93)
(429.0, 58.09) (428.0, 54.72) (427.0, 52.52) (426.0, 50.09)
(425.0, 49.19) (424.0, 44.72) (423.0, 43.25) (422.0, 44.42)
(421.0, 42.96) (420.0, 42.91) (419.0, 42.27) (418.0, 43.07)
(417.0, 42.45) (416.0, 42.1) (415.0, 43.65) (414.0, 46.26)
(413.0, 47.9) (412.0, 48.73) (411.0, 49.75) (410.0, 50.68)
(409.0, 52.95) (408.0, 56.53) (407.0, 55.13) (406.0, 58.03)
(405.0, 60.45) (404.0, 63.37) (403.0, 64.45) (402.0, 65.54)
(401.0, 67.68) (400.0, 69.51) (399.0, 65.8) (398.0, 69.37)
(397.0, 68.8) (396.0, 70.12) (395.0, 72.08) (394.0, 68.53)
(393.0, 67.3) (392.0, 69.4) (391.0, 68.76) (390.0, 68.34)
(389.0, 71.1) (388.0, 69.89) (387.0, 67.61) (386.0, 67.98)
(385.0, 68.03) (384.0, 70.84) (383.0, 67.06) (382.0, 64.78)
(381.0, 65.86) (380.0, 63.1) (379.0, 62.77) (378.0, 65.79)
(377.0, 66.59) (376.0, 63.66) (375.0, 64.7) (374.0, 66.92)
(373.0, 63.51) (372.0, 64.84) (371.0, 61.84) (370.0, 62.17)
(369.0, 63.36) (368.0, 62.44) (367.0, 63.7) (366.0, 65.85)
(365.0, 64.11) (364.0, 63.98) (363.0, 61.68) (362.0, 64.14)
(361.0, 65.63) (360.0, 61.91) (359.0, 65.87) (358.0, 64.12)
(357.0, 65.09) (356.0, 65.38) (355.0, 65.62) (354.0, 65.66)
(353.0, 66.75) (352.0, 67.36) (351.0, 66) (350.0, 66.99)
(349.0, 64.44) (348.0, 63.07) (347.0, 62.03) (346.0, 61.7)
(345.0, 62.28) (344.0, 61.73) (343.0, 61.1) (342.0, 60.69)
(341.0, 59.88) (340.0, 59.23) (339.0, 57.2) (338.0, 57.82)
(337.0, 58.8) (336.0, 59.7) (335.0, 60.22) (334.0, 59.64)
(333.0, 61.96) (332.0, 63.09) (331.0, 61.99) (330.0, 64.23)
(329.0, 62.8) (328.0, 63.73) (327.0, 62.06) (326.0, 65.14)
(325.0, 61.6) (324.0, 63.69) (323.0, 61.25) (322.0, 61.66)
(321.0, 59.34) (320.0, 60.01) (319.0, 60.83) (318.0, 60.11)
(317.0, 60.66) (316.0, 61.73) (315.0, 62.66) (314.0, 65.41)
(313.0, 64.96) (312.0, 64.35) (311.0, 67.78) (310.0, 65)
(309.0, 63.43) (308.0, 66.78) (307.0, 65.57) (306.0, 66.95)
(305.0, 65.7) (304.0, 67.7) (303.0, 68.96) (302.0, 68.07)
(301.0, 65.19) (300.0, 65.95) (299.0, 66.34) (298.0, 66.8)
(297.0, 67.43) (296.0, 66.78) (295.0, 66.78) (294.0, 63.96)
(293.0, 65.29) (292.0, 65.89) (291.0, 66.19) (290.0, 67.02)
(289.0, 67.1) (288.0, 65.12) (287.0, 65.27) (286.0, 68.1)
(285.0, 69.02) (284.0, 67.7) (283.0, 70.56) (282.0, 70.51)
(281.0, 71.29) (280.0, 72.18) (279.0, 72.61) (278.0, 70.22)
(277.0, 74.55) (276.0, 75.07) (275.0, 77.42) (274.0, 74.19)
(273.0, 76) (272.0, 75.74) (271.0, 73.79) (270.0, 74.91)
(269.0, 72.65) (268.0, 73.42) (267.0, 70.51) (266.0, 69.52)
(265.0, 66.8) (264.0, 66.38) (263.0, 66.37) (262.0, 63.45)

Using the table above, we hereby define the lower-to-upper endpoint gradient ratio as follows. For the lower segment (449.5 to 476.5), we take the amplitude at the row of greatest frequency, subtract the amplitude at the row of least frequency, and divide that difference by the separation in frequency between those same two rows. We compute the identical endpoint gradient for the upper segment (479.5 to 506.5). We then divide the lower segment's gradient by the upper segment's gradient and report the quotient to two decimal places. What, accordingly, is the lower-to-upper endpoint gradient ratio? 2.56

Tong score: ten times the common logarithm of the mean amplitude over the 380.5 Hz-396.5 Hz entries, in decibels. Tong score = 18.4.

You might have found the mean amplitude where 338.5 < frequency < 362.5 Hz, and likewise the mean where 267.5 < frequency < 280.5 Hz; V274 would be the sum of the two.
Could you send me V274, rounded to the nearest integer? 138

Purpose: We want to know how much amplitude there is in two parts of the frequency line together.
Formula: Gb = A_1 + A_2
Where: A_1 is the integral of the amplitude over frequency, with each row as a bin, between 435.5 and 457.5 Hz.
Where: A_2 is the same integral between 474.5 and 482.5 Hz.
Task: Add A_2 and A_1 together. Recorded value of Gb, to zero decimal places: 2349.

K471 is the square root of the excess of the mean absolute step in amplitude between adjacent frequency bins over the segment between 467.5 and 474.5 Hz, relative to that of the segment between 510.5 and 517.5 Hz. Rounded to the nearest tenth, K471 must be 1.0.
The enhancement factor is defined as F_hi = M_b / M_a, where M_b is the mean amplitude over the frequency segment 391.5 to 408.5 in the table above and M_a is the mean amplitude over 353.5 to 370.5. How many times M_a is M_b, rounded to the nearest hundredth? 1.02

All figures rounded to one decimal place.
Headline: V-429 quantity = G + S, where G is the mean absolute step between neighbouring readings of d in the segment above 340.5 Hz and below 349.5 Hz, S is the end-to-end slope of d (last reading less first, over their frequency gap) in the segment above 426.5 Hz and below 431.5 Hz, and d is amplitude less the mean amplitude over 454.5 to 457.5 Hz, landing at 2.8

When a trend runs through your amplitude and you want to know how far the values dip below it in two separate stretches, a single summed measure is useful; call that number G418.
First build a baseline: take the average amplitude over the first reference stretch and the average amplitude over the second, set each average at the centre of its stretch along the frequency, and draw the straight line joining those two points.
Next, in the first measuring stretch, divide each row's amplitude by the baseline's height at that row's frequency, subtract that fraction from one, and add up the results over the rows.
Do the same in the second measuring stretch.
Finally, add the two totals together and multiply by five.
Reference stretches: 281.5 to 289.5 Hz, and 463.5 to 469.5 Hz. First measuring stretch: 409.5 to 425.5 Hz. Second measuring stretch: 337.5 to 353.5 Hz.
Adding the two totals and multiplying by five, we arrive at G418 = 40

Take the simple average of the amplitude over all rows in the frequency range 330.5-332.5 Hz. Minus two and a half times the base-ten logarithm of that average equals -4.49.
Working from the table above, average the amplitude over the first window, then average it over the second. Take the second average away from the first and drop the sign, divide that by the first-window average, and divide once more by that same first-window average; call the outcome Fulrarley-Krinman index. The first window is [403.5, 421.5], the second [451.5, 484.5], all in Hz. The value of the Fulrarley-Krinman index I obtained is 0.0112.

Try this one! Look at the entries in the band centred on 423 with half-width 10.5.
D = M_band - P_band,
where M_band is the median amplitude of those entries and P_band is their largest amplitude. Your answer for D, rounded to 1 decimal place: -21.0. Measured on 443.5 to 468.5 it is -4.9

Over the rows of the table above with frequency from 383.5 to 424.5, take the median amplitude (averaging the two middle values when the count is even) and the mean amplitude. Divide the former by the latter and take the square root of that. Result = 1.04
